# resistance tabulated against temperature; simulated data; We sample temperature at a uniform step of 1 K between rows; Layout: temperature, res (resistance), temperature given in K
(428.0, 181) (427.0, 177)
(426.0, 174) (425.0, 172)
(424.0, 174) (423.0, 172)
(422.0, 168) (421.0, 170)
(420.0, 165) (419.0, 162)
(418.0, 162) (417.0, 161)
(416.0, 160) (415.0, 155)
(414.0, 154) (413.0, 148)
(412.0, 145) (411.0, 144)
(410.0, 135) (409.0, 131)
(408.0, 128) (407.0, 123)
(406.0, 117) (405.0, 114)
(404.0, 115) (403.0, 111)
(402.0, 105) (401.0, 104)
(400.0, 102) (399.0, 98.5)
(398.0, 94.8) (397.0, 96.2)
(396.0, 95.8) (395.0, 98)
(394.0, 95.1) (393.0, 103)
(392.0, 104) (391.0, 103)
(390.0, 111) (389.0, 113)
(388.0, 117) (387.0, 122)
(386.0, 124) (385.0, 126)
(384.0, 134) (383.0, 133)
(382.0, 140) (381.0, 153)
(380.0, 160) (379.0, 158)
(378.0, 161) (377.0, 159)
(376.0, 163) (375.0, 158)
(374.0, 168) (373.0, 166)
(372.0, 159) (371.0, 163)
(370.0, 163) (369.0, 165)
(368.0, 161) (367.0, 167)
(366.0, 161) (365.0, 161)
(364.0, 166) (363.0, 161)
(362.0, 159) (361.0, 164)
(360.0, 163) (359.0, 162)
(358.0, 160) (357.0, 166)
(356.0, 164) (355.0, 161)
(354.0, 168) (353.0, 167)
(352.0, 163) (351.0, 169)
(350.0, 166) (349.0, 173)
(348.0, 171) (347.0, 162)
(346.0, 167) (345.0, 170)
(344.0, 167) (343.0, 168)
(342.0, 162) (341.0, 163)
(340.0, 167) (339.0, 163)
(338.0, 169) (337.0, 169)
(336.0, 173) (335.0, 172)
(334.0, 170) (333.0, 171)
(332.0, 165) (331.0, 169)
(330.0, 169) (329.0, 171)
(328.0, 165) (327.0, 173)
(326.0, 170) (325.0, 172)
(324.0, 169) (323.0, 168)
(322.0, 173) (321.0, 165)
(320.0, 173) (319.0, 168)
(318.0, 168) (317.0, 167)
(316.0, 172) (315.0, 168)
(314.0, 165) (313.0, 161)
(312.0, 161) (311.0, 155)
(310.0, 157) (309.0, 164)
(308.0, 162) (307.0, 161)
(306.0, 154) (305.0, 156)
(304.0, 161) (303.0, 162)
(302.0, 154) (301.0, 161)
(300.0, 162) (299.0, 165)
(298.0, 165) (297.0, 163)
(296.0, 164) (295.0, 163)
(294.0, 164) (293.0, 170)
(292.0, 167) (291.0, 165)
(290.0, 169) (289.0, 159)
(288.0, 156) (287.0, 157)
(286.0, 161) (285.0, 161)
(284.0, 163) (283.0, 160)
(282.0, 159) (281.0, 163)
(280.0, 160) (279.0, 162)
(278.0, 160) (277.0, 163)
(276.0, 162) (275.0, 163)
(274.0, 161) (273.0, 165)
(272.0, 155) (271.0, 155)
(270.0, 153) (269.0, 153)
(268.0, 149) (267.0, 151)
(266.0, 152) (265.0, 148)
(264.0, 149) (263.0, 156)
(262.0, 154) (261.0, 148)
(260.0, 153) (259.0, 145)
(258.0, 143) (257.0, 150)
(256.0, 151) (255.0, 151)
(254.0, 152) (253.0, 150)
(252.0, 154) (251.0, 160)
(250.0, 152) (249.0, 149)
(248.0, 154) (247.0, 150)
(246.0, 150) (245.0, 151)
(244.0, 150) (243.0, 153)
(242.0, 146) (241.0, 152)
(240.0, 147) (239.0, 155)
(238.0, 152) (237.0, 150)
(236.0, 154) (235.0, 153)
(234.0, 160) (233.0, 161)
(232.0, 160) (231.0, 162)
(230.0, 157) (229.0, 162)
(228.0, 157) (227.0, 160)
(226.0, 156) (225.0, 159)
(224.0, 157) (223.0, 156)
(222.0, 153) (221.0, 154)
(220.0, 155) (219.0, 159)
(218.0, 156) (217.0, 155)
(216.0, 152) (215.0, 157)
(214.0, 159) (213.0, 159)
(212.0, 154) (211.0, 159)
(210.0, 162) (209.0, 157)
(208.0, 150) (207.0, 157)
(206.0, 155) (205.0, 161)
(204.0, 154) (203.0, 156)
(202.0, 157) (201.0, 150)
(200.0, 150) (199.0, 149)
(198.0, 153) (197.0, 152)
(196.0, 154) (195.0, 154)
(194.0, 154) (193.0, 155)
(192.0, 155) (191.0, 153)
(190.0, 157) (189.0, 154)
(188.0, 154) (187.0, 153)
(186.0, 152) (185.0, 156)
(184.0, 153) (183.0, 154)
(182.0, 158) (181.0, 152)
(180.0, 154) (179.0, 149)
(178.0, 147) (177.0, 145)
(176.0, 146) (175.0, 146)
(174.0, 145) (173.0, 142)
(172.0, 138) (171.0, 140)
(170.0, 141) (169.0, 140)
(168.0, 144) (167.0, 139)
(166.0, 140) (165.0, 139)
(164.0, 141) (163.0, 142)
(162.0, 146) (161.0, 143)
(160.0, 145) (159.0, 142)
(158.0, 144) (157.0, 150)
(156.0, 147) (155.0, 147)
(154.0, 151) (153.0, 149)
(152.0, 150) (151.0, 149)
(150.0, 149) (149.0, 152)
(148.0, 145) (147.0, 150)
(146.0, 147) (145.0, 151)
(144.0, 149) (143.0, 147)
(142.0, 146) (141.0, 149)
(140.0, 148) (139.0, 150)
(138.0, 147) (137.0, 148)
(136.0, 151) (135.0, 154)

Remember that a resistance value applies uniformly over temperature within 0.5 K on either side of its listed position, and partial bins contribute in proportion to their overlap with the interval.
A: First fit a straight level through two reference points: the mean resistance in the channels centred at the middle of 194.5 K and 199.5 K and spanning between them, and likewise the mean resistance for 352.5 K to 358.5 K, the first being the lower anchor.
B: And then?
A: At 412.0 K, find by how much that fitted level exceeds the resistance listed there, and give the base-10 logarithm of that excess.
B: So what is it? 1.4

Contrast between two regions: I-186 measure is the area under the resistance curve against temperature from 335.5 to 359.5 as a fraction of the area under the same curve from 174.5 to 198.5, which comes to 1.09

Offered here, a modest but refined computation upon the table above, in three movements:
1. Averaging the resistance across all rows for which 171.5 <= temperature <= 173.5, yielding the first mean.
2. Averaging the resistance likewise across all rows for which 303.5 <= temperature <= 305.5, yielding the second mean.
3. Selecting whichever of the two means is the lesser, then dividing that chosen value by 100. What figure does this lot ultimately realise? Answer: 1.40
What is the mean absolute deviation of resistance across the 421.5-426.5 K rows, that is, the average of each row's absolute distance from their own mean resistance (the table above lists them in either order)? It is 1.6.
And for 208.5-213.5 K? 2.2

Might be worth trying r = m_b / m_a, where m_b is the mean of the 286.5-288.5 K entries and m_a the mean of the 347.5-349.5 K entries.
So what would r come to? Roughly 0.91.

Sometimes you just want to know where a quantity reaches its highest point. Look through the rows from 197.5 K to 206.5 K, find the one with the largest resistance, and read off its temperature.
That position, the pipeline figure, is 205.0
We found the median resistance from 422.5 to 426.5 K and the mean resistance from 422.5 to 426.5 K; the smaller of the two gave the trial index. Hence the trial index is 173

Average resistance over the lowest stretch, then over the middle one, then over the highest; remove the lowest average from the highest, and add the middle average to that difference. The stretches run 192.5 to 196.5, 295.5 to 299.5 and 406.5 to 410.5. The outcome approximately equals 139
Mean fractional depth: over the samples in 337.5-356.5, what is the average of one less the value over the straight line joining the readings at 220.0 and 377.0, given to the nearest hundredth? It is -0.05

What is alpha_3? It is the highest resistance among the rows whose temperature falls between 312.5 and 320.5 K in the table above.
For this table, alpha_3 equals 173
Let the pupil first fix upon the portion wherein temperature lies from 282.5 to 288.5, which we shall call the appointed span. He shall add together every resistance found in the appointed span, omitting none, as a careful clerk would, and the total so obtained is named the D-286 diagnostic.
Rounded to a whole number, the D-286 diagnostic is 958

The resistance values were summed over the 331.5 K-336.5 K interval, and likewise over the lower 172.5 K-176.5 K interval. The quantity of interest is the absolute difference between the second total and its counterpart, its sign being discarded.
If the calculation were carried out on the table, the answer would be 272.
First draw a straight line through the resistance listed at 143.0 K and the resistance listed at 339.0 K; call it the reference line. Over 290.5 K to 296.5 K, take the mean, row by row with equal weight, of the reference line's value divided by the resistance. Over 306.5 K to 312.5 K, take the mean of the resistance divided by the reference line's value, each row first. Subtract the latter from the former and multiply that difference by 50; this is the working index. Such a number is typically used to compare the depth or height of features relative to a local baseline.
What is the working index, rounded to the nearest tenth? -1.7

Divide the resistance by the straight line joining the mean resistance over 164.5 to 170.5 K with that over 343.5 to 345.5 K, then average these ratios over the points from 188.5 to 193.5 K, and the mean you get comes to 1.073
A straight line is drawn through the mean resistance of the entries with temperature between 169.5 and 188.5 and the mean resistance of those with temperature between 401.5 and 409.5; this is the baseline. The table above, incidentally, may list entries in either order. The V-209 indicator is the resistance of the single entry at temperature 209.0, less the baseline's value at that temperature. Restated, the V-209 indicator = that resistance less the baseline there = 12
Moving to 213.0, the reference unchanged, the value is 15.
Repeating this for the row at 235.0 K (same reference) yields 12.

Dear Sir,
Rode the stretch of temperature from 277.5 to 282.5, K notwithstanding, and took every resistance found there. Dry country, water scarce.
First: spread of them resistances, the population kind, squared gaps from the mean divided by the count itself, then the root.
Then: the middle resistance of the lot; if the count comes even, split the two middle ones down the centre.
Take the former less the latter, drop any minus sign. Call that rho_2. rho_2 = 159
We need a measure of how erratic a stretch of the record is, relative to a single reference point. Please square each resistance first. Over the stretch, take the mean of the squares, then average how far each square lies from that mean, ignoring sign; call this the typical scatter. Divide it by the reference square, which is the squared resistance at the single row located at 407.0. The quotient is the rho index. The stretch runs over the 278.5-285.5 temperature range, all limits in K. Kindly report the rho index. 0.028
